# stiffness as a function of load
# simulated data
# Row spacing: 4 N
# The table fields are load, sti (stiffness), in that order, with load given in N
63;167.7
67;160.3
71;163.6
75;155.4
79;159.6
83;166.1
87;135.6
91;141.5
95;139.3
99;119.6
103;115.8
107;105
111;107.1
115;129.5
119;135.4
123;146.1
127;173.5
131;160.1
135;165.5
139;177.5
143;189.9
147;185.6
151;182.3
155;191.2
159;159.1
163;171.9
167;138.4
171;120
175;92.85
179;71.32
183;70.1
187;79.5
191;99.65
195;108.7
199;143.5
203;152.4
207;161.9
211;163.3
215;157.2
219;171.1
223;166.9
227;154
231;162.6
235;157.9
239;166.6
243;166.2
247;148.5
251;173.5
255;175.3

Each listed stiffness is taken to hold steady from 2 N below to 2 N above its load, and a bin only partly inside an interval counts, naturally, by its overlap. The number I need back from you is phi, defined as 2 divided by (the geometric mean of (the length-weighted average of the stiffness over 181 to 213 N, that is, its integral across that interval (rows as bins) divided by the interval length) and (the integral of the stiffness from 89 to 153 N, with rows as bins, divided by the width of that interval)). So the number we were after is 0.0148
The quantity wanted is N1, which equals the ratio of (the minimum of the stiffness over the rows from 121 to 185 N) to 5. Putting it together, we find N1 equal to 14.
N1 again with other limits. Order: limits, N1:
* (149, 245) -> 14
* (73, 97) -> 27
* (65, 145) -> 21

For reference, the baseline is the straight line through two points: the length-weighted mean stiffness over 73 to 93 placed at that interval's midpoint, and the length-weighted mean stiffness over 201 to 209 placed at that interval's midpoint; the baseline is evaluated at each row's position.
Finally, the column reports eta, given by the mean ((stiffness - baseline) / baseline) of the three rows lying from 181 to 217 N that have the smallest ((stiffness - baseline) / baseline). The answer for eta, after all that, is -0.47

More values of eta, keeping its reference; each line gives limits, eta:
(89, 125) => -0.28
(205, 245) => -0.01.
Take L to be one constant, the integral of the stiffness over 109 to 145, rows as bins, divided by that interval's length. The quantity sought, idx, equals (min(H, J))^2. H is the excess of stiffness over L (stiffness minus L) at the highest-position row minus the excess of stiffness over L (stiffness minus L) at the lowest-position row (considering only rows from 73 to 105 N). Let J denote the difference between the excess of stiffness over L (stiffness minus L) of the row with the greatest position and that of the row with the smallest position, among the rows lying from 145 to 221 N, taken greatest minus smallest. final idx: 1568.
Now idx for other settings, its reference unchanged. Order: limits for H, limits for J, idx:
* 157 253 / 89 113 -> 1183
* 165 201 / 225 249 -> 30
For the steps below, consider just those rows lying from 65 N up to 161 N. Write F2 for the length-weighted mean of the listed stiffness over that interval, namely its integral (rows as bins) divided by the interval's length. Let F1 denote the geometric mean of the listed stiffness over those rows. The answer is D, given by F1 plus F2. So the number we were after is 303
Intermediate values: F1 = 151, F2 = 153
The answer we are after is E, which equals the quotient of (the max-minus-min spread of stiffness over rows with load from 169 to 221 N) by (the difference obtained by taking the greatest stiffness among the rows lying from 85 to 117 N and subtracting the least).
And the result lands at 2.8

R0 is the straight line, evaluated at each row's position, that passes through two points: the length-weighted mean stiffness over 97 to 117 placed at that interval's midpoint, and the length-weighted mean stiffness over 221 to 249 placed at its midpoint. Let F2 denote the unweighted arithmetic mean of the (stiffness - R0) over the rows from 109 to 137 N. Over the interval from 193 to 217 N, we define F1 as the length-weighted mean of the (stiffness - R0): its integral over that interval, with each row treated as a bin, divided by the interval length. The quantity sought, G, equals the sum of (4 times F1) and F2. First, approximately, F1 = -2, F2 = 24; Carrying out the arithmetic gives 16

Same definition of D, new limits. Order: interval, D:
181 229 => 266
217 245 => 327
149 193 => 242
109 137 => 289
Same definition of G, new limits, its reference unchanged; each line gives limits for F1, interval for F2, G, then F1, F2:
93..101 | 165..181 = 37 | 18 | -33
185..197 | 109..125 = -185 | -49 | 11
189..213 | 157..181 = -52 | -10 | -12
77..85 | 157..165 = 257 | 57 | 31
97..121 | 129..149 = 60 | 3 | 49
